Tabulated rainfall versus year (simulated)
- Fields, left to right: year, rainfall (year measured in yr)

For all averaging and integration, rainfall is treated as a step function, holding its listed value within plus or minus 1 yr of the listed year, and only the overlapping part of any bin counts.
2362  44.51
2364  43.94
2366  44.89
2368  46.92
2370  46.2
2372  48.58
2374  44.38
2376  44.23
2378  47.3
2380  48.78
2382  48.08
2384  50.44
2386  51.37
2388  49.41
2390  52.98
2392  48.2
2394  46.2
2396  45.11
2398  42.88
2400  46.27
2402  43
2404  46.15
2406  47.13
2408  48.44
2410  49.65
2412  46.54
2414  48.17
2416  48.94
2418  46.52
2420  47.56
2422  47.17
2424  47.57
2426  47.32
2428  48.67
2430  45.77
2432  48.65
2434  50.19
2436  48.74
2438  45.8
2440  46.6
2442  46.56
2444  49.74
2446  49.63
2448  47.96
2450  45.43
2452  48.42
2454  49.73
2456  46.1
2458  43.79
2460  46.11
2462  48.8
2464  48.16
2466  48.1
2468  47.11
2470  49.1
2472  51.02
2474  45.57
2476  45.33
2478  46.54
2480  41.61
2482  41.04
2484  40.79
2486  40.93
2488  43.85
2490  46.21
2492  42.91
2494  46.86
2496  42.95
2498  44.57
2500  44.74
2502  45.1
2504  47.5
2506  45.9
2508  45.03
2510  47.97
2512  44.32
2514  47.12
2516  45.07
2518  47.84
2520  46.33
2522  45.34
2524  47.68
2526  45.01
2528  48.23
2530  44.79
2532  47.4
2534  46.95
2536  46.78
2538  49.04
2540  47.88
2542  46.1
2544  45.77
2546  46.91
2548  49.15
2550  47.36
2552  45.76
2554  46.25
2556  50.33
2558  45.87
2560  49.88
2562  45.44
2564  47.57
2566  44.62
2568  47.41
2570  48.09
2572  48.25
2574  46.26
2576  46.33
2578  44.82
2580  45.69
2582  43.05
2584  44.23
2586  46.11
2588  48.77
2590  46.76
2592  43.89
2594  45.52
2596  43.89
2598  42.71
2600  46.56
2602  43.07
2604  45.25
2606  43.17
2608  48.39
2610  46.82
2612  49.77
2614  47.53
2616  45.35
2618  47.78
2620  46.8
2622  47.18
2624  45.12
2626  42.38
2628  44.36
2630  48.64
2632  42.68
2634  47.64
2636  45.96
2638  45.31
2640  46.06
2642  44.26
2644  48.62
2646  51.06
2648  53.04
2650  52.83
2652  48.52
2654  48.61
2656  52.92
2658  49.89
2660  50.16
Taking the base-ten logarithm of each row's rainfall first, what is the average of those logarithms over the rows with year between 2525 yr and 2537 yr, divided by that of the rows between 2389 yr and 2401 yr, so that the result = 0.998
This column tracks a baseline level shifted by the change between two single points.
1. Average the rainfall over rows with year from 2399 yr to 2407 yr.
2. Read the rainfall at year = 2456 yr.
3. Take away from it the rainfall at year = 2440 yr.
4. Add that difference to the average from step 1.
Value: 45.1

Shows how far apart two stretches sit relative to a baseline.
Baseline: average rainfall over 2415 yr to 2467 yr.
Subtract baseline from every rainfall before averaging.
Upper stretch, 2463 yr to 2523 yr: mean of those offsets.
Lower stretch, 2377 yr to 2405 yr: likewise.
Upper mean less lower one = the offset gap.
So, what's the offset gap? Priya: -2.09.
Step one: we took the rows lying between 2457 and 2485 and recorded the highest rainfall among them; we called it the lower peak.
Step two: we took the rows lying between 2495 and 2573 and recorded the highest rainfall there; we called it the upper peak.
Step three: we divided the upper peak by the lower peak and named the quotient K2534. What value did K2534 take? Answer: 0.99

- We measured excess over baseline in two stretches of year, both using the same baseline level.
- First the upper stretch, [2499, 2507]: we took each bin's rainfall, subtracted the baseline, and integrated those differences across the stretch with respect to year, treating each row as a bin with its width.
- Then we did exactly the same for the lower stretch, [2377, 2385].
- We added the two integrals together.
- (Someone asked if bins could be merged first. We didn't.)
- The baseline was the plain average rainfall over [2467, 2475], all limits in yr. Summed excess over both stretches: -16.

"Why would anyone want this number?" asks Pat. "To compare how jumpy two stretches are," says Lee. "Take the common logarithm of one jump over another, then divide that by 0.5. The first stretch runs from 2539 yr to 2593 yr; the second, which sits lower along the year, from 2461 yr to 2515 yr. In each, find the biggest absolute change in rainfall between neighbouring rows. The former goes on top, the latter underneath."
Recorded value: -0.17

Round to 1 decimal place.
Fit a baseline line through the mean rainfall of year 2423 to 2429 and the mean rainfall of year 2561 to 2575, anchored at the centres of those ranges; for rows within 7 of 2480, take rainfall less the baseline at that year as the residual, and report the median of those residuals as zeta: -5.8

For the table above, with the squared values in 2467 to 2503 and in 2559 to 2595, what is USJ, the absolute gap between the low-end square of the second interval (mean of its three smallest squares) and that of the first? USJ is 238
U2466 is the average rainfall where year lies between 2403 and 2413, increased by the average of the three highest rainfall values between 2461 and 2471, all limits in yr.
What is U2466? 96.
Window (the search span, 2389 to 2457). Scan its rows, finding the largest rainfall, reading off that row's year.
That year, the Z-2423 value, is 2390 yr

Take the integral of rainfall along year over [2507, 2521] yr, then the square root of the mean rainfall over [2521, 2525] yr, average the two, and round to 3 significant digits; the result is 327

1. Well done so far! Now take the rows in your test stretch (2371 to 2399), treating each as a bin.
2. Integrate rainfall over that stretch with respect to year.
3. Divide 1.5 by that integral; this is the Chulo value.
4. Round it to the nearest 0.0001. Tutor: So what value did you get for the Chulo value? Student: 0.0011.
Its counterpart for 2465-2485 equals 0.0016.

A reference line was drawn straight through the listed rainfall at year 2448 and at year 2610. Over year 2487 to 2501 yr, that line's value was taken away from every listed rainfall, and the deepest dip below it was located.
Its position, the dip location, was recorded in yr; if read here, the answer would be 2492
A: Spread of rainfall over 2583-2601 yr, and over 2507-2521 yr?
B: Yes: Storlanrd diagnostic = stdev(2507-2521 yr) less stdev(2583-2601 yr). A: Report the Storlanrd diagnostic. -0.4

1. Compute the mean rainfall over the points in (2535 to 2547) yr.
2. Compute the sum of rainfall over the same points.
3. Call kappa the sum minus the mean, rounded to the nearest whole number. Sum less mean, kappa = 235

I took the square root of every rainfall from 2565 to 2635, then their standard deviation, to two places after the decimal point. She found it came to 0.15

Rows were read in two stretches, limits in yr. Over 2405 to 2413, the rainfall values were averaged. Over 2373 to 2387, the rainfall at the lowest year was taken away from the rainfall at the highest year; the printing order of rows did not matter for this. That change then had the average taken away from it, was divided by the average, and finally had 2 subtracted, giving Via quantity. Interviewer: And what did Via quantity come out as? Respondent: -2.85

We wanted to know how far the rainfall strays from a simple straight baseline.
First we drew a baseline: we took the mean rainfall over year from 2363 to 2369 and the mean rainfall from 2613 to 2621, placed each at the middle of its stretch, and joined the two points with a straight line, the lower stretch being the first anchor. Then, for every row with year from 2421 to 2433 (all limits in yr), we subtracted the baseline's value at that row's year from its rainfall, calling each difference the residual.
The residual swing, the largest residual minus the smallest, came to 2.9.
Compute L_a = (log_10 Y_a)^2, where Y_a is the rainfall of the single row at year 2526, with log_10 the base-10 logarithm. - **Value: 2.73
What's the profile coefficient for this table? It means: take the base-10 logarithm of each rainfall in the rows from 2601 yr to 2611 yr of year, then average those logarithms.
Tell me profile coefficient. 1.66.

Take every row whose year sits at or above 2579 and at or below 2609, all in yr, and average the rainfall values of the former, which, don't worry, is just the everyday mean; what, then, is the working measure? 45.1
